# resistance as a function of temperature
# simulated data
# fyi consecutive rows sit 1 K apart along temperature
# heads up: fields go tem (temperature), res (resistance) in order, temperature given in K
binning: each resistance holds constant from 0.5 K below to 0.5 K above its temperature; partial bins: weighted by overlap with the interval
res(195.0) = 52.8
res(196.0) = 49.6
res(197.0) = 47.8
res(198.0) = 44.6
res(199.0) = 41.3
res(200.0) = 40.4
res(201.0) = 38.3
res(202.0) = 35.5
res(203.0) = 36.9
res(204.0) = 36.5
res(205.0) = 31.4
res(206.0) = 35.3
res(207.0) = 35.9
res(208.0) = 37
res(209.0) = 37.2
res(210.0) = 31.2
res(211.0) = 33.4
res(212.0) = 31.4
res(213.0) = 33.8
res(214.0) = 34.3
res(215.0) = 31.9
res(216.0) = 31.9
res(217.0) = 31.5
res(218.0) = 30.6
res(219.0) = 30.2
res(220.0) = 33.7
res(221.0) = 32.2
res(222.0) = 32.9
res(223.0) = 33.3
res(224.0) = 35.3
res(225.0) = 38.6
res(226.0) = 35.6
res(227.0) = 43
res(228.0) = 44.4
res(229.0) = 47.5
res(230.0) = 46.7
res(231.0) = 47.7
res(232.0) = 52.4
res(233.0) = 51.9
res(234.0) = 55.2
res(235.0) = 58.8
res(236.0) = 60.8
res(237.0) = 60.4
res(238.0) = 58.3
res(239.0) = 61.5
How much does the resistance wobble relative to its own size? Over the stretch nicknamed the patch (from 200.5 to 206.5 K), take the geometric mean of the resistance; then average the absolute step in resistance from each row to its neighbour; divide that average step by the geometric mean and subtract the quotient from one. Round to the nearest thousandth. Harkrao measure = 0.924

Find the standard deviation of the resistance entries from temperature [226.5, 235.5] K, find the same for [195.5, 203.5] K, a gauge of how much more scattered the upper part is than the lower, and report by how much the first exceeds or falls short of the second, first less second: 0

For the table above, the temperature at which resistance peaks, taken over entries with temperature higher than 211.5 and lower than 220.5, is 214.0 K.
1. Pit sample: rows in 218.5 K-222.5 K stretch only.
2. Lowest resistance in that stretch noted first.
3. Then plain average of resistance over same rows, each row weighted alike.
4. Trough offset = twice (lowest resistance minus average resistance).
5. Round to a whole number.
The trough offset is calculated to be -4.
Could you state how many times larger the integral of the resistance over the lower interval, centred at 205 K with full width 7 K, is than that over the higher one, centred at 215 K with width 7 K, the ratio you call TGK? 1.1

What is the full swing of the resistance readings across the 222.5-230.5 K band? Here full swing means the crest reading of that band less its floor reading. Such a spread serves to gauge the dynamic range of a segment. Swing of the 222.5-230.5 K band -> 14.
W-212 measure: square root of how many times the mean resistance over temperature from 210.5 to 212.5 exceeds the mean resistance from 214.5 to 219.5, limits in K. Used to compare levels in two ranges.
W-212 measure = 1.02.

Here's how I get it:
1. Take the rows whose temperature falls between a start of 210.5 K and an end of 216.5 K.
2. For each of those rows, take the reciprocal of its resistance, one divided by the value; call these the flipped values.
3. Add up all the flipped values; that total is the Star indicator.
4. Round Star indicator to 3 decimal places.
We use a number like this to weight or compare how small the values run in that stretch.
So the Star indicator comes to 0.183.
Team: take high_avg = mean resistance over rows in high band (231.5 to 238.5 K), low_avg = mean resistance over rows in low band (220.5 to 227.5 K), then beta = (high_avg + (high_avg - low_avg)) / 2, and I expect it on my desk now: 39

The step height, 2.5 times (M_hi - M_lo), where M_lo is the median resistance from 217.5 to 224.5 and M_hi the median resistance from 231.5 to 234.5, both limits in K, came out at 49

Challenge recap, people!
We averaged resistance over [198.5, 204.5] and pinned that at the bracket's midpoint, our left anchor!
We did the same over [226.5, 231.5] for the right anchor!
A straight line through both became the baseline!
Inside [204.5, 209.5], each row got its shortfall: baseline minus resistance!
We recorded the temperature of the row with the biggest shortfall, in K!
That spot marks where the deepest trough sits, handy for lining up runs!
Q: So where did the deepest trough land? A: 205.0 K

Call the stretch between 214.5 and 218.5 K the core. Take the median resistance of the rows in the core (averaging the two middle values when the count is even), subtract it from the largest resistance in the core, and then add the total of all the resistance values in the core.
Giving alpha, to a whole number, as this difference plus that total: 126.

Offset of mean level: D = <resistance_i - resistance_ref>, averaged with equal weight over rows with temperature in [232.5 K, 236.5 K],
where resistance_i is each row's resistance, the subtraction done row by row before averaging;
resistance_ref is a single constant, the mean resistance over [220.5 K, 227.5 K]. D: 21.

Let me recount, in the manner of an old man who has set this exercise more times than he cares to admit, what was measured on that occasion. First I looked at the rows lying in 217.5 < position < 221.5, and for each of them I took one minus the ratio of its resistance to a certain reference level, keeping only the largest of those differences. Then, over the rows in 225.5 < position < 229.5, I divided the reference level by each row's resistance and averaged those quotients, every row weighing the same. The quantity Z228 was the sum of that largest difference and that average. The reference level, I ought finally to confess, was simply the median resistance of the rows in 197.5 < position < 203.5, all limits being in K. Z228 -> 1.17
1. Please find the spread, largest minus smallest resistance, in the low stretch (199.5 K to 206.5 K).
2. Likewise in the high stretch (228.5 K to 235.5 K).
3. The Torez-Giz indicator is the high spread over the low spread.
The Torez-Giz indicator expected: 1.34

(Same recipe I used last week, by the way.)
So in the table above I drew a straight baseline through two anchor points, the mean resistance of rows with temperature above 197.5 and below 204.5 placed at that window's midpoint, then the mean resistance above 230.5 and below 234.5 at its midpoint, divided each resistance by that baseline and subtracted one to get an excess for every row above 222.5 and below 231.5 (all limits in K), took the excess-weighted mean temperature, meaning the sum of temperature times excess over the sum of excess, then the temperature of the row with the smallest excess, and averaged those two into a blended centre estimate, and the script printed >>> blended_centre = 224.3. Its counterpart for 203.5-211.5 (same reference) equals 208.9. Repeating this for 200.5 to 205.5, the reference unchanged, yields 204.4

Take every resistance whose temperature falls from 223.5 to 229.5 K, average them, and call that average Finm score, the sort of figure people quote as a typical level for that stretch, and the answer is 41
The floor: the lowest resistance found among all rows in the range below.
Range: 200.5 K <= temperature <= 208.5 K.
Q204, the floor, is 31.4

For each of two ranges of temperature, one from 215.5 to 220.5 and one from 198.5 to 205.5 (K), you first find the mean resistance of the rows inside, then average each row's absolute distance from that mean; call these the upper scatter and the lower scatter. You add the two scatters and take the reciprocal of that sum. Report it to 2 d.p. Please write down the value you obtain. 0.30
